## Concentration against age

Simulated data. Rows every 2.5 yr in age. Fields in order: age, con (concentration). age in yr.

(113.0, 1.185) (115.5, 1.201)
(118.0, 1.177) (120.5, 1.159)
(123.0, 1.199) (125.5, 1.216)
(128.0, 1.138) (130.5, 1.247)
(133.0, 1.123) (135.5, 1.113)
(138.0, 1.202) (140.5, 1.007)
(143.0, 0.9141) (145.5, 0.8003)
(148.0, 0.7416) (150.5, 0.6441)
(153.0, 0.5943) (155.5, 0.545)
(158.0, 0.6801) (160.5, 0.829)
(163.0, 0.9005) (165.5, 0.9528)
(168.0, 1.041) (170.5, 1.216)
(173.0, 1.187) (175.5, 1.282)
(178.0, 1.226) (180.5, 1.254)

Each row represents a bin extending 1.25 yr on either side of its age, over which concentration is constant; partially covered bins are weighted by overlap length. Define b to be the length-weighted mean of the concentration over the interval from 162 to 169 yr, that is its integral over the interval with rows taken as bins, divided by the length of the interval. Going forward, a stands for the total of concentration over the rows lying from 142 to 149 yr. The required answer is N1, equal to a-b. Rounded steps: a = 2.5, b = 0.96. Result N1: 1.49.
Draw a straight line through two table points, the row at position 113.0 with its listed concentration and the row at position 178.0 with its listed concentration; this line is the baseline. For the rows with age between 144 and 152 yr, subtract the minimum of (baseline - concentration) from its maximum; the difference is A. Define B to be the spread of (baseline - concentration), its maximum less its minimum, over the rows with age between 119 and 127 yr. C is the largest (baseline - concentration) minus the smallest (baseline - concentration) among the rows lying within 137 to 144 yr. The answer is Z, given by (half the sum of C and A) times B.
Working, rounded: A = 0.159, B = 0.05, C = 0.291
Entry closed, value 0.012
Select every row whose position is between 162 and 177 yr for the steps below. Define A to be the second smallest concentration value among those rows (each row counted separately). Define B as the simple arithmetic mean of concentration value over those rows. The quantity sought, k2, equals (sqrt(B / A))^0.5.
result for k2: 1.04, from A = 0.9528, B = 1.10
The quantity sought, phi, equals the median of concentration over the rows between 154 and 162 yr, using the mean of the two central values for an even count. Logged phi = 0.7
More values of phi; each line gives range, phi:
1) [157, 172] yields 0.9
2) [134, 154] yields 0.9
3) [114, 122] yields 1.2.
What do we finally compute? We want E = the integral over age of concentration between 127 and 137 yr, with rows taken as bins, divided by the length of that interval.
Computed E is 1.16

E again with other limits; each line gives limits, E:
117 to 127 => 1.19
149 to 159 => 0.62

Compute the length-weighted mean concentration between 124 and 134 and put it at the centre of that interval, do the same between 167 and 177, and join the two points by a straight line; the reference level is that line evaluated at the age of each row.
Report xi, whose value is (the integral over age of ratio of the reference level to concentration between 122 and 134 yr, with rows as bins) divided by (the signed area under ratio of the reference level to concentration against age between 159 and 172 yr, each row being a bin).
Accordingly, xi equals 0.8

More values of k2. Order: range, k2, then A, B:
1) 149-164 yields 1.04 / 0.5943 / 0.70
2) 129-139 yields 1.01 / 1.123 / 1.17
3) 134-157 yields 1.09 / 0.5943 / 0.84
